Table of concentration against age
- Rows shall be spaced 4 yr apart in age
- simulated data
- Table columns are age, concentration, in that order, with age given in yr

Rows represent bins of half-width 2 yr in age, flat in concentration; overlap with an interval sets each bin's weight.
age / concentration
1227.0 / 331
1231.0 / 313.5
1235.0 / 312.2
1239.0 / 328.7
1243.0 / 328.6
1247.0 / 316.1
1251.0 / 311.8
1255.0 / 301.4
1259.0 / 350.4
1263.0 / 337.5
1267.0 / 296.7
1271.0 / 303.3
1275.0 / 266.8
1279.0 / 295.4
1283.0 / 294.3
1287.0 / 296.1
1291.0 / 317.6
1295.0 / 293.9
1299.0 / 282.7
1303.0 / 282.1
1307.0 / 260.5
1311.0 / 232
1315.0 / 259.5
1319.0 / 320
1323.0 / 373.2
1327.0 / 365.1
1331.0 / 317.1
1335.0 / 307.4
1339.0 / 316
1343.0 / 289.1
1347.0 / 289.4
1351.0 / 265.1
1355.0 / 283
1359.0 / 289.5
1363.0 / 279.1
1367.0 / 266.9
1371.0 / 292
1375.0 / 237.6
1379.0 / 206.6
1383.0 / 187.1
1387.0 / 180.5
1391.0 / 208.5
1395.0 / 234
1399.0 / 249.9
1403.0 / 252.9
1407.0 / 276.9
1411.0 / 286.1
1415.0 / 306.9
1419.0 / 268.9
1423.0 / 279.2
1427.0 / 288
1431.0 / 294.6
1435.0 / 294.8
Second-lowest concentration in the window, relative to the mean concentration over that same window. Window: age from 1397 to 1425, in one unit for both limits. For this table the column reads 0.92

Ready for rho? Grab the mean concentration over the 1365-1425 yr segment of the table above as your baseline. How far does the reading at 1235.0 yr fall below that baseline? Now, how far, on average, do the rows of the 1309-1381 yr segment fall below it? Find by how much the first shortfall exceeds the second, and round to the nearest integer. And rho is -24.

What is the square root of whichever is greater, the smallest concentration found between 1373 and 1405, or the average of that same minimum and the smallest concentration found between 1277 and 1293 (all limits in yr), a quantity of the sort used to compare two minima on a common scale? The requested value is 15.4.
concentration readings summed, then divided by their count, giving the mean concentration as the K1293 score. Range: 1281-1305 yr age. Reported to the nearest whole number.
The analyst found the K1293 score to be 294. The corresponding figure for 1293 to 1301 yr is 288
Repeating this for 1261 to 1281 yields 300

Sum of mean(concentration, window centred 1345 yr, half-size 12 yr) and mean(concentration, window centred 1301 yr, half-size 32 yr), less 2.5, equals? 587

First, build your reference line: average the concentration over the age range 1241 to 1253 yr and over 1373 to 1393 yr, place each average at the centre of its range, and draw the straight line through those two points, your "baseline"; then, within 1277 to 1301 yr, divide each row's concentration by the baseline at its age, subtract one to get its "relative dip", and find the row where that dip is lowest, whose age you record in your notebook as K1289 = 1279.0 yr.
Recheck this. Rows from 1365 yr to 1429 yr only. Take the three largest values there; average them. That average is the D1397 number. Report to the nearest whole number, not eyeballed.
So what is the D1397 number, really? 296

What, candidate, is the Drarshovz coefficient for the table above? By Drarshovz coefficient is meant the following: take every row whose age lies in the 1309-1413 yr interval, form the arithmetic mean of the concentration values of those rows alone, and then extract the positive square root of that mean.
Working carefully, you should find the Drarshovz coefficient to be 16.5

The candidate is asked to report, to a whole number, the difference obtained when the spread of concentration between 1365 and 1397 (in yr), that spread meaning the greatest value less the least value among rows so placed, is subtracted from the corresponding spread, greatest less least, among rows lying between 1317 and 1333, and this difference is -55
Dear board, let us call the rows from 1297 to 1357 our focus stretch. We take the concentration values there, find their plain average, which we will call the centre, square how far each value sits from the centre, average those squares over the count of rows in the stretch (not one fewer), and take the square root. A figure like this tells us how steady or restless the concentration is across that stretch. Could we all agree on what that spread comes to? 37.0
